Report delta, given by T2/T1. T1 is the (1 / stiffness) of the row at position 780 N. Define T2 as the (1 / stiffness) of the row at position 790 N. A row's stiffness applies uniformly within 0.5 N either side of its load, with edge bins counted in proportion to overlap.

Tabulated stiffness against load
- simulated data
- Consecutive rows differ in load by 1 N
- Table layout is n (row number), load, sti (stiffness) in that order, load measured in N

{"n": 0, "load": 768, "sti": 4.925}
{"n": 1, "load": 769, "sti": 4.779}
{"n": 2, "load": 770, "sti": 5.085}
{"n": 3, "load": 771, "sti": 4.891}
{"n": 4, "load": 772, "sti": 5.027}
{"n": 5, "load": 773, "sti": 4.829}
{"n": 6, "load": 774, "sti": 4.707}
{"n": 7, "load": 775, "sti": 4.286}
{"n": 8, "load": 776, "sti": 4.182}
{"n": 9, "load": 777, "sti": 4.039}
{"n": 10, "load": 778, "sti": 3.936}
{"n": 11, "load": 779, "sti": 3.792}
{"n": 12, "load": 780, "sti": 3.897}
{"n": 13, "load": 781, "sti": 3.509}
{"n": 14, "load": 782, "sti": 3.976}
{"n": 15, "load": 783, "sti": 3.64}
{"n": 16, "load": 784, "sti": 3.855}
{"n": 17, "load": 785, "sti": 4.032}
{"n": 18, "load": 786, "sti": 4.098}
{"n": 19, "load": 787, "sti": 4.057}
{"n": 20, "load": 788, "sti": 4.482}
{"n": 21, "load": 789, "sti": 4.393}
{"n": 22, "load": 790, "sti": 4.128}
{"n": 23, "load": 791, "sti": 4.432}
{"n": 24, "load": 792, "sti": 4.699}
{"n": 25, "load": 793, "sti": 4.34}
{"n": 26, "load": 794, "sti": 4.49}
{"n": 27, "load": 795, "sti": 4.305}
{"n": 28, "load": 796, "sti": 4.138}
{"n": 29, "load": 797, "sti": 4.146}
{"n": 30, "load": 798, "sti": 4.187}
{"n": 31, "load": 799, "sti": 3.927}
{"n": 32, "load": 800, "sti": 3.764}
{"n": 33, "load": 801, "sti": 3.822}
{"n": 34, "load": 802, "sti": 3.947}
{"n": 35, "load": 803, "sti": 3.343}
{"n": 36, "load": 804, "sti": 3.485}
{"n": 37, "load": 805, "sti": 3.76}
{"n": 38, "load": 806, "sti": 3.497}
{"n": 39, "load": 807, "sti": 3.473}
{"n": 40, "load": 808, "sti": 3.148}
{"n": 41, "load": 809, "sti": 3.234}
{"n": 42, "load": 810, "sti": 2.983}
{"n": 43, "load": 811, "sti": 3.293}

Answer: 0.94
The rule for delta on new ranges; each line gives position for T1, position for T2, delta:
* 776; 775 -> 0.98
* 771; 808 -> 1.55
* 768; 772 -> 0.98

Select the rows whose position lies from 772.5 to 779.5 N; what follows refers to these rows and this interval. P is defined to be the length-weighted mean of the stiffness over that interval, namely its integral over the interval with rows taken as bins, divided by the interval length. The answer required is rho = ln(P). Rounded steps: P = 4.3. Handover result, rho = 1.45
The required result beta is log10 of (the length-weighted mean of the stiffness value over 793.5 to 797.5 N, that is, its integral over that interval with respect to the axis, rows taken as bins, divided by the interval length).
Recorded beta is 0.630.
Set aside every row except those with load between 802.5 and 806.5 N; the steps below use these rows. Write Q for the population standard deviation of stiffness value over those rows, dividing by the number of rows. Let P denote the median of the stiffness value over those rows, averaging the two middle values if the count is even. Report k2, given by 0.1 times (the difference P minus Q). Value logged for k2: 0.33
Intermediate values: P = 3.5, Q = 0.15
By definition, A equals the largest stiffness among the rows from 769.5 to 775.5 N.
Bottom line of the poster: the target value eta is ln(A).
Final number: 1.63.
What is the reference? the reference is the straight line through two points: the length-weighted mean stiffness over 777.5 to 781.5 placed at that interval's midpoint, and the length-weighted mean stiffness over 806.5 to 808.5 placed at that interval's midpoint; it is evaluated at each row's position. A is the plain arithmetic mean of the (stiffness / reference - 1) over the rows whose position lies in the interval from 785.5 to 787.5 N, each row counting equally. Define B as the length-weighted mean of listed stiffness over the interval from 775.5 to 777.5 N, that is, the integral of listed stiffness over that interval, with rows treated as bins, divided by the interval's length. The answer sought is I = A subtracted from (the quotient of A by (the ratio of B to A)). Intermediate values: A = 0.11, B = 4.1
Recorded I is -0.11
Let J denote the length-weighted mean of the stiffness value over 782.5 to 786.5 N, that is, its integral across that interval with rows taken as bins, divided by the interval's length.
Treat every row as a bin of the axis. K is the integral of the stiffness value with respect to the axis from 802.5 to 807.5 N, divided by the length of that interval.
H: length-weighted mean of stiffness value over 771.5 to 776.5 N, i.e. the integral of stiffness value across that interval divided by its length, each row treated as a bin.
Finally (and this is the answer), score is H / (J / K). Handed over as 4.14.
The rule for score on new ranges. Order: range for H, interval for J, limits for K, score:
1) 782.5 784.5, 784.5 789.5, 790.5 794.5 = 3.99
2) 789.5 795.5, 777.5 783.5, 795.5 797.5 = 4.81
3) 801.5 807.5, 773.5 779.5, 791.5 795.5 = 3.84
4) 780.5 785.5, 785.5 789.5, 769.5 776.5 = 4.21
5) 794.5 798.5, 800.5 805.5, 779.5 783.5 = 4.29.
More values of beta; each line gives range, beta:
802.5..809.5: 0.534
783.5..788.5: 0.613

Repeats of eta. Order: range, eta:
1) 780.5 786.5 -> 1.41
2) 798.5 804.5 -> 1.37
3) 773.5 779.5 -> 1.55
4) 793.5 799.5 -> 1.50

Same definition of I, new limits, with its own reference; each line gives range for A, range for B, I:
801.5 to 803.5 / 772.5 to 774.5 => -0.07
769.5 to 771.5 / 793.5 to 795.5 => -0.25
